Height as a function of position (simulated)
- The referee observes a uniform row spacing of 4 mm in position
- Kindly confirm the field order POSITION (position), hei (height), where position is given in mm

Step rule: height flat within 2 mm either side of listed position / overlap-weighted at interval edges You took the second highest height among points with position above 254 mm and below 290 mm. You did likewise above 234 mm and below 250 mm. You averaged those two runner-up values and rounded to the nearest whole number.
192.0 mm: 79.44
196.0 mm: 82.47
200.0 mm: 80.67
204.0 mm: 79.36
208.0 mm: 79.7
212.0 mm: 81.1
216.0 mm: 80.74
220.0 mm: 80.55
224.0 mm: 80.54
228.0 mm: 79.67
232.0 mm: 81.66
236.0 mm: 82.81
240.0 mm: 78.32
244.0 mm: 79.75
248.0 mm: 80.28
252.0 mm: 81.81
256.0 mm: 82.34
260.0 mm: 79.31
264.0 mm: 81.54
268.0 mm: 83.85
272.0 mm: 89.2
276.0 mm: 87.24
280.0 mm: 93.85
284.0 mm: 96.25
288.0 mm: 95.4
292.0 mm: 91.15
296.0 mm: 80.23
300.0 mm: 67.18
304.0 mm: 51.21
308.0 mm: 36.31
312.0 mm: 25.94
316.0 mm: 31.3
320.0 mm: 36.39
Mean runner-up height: 88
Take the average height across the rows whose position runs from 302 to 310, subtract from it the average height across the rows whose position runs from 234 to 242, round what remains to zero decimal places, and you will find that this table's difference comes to -37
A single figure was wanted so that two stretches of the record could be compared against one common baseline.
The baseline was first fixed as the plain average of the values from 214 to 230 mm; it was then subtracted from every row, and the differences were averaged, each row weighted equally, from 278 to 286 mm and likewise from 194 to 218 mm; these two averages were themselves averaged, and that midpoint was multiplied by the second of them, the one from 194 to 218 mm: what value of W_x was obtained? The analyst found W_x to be 2.2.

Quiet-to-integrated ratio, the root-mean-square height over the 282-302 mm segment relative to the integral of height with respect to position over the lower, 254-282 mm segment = 0.036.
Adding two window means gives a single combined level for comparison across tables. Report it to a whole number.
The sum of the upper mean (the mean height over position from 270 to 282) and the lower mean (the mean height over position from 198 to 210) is 170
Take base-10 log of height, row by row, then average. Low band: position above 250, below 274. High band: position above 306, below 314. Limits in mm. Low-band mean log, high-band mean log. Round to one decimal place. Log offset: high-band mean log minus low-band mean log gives -0.4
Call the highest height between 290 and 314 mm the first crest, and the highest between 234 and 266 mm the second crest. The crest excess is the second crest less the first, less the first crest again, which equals -99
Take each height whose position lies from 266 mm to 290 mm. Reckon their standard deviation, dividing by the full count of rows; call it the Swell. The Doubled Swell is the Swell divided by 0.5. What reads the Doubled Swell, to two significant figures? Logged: 9.1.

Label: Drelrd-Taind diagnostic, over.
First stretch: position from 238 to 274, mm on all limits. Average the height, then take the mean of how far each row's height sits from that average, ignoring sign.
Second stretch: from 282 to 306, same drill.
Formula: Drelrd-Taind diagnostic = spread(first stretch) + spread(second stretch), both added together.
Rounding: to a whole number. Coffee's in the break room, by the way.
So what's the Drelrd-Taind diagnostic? 16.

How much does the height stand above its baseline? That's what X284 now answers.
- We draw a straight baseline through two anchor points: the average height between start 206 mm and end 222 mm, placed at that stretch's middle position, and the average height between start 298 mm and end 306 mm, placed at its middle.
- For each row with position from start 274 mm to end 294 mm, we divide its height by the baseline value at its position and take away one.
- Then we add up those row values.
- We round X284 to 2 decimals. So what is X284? 2.30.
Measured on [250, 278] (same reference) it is 1.57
